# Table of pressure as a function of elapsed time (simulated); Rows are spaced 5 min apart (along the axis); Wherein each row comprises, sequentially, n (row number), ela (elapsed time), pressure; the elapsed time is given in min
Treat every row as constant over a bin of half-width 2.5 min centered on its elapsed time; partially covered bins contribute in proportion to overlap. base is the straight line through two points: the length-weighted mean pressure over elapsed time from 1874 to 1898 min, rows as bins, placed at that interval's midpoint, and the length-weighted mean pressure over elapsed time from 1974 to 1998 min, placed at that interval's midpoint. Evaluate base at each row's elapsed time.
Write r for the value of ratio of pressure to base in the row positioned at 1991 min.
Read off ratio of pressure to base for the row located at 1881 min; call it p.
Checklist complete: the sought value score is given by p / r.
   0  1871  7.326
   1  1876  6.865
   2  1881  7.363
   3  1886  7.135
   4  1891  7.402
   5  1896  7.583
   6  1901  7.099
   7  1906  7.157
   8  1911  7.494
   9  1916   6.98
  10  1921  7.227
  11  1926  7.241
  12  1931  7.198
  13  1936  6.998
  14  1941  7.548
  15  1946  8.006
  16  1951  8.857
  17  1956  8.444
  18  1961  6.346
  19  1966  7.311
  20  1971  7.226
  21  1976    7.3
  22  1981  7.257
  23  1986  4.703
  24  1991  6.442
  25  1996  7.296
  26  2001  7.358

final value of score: 1.02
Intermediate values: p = 1.01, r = 1.0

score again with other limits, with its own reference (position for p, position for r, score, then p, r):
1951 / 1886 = 1.32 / 1.30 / 1.0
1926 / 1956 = 0.83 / 1.04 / 1.2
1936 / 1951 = 0.78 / 1.01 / 1.3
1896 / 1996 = 0.94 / 1.05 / 1.1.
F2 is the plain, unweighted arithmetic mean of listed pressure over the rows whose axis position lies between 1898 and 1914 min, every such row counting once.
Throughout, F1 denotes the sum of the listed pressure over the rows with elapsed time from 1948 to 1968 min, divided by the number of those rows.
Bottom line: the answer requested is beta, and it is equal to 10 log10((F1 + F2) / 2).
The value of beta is 8.75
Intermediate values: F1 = 7.7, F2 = 7.25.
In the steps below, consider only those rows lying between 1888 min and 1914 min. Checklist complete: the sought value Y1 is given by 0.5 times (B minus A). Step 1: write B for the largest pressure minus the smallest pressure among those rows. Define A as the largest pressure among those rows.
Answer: -3.55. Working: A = 7.583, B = 0.48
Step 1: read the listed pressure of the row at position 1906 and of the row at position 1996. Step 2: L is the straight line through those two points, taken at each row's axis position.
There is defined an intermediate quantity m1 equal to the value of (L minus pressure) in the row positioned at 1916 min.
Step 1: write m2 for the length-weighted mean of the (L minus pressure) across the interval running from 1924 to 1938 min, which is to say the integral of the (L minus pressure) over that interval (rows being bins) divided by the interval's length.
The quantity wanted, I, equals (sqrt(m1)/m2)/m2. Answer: 190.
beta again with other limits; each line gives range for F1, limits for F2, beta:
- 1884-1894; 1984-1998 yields 8.27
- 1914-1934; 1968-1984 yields 8.58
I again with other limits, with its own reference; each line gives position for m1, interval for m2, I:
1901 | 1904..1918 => 72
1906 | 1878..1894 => 0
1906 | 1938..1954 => 0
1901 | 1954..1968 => 29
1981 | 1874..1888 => 994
